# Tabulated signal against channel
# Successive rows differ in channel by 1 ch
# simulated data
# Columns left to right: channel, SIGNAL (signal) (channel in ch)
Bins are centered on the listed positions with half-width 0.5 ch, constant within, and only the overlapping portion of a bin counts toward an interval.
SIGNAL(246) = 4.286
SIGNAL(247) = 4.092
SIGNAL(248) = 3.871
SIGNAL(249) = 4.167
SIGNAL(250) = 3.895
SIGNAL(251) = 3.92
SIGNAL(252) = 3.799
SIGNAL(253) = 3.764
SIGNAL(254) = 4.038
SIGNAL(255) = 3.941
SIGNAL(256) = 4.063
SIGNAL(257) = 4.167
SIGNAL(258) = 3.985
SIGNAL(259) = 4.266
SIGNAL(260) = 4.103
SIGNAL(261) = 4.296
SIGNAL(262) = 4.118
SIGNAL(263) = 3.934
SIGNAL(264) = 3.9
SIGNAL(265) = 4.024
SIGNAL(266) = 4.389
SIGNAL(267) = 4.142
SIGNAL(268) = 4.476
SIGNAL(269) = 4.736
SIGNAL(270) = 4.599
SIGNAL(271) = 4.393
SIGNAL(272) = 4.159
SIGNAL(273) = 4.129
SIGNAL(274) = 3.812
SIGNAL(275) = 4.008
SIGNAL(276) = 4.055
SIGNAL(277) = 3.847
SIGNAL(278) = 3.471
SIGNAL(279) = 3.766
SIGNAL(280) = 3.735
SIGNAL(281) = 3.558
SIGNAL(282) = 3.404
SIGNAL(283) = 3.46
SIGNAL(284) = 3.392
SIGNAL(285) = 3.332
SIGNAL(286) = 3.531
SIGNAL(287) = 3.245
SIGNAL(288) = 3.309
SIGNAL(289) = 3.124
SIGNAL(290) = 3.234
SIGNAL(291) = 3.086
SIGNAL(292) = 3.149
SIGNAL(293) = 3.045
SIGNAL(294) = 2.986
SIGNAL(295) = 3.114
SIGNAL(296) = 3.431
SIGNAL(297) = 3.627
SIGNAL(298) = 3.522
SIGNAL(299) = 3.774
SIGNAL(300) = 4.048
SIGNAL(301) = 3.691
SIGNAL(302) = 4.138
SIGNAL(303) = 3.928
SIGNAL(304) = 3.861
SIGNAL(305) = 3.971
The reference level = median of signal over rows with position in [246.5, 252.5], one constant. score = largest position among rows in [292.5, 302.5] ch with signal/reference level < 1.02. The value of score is 301 ch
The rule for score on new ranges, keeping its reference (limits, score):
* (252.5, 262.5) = 258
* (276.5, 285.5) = 285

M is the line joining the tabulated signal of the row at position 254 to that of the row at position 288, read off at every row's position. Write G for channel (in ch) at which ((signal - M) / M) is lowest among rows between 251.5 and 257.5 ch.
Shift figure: 253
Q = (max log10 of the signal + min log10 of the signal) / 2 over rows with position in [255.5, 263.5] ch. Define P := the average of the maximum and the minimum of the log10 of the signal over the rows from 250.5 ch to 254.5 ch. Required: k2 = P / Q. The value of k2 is 0.96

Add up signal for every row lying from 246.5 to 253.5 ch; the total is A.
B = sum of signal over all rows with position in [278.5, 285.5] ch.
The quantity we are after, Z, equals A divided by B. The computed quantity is 1.1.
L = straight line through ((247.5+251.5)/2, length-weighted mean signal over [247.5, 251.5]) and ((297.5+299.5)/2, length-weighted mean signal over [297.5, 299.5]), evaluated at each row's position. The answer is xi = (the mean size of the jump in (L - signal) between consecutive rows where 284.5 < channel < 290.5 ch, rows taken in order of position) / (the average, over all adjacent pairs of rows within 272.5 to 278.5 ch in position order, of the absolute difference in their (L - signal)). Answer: 0.75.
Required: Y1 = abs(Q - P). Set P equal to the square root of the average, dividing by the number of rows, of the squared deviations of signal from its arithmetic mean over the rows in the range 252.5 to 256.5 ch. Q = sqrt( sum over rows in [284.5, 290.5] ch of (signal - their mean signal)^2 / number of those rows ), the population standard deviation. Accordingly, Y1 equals 0.007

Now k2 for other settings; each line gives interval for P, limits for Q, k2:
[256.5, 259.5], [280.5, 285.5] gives 1.15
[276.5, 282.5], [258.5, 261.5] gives 0.90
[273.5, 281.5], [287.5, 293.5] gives 1.14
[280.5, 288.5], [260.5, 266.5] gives 0.86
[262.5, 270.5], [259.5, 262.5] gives 1.02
